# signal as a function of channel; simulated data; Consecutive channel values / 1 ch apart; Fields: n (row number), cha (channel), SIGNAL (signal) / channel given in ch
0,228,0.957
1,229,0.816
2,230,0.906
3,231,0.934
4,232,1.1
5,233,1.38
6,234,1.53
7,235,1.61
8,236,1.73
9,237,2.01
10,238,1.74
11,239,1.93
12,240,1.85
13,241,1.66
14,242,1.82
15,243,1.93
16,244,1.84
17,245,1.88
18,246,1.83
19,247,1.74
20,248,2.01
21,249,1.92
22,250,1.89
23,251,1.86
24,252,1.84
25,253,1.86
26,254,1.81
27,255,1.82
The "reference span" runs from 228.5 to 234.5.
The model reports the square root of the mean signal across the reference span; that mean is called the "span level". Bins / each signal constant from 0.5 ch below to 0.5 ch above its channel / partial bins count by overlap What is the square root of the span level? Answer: 1.05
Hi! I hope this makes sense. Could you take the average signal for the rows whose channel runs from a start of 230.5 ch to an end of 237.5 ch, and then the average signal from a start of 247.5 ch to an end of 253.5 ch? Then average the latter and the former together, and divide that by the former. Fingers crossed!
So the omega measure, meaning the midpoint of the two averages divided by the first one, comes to 1.145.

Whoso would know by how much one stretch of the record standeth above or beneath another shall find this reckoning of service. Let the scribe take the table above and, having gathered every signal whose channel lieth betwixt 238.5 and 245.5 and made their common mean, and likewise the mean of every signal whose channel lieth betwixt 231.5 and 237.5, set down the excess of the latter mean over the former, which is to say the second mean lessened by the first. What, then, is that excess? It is -0.28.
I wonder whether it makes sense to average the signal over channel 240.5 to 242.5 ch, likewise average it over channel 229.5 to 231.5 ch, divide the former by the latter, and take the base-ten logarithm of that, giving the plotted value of 0.28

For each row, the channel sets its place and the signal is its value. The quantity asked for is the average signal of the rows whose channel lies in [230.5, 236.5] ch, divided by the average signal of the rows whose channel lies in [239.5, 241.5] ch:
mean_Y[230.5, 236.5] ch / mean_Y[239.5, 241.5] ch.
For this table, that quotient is 0.79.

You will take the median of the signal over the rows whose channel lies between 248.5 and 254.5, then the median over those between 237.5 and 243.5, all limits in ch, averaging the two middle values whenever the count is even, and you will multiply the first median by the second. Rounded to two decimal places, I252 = 3.41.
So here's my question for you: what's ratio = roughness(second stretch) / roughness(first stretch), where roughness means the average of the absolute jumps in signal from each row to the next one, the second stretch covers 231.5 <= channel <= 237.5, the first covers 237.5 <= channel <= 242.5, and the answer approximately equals 1.2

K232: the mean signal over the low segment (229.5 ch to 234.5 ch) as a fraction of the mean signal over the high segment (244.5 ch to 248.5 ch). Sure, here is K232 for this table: 0.63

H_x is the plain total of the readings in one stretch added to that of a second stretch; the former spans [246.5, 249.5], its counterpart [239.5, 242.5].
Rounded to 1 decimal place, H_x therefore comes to 11.0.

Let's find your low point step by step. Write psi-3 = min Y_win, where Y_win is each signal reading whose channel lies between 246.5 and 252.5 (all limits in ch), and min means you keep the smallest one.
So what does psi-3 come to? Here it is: 1.74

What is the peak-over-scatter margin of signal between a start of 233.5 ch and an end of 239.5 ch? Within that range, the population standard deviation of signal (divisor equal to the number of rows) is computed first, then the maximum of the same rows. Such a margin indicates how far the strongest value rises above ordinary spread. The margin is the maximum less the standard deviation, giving 1.84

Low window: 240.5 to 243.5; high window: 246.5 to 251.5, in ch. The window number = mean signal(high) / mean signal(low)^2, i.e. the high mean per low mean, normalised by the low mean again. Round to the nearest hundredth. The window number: 0.58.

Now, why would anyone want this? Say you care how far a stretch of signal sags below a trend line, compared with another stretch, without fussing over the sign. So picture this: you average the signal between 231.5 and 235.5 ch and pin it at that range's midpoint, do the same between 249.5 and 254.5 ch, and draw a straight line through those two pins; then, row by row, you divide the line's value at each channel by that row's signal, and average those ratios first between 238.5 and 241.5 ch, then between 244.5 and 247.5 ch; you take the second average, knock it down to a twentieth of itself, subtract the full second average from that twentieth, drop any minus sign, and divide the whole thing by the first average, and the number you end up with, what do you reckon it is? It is 1.03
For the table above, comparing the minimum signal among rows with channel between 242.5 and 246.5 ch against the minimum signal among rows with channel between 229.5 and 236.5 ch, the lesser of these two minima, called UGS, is 0.9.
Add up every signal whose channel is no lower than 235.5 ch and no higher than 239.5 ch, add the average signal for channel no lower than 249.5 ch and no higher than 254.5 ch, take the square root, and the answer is 3.04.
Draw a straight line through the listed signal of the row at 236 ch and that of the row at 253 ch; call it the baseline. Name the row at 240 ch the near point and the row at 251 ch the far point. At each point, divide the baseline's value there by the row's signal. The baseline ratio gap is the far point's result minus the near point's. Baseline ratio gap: 0.040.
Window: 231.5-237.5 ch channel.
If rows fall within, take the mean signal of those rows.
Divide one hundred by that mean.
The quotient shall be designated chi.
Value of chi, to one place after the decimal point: 64.1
